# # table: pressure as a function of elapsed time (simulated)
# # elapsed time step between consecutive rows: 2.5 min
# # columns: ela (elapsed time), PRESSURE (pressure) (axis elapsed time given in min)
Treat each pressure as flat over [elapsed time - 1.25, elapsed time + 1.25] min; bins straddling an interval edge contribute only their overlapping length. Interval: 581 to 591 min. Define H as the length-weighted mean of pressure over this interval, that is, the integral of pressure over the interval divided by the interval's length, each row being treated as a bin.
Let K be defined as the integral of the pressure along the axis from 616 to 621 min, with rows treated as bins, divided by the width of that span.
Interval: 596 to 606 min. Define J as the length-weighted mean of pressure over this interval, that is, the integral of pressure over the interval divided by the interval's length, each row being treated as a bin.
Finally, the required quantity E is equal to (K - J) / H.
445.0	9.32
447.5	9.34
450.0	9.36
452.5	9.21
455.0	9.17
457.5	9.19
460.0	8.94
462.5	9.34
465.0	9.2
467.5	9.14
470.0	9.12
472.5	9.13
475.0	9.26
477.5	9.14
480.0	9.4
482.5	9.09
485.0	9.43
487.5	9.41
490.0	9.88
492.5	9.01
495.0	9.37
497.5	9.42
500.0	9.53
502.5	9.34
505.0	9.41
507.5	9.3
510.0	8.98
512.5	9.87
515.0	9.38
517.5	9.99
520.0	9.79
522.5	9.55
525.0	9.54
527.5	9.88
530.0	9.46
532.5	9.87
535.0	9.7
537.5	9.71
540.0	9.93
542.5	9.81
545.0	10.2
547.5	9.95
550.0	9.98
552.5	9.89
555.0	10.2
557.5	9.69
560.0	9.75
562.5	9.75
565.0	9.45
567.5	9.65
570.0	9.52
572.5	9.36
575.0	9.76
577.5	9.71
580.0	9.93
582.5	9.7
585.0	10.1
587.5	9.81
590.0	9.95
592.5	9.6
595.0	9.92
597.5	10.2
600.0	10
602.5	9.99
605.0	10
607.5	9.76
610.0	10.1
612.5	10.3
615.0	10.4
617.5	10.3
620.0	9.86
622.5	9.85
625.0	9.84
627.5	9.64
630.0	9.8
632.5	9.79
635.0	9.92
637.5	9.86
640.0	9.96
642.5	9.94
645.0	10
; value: 0.006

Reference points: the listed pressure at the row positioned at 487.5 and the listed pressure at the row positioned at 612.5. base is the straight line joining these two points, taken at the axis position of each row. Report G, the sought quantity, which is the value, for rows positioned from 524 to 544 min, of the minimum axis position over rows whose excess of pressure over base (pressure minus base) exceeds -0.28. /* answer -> 525.0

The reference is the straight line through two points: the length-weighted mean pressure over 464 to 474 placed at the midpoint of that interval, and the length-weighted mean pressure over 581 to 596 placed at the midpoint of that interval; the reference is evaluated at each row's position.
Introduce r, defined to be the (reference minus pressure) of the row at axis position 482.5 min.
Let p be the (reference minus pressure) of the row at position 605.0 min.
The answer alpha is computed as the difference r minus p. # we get 0.2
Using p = -0.1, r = 0.14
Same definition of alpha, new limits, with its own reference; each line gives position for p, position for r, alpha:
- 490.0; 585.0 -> 0.3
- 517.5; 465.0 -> 0.5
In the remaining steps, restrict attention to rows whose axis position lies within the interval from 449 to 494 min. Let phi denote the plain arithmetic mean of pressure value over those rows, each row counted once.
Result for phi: 9.25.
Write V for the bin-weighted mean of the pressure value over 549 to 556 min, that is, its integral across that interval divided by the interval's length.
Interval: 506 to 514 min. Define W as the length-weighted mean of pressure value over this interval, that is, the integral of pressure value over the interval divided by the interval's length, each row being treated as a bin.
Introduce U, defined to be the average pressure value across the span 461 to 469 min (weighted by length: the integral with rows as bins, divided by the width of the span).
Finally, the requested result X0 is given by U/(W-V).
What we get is -15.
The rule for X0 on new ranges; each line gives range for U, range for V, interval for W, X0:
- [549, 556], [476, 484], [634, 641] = 14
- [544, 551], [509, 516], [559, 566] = 44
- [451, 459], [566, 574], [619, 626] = 28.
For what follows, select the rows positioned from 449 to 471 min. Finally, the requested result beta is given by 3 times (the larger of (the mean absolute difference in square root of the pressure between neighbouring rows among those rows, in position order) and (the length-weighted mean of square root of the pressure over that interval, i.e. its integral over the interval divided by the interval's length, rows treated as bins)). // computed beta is 9.09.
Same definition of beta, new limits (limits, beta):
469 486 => 9.11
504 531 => 9.28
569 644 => 9.44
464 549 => 9.25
